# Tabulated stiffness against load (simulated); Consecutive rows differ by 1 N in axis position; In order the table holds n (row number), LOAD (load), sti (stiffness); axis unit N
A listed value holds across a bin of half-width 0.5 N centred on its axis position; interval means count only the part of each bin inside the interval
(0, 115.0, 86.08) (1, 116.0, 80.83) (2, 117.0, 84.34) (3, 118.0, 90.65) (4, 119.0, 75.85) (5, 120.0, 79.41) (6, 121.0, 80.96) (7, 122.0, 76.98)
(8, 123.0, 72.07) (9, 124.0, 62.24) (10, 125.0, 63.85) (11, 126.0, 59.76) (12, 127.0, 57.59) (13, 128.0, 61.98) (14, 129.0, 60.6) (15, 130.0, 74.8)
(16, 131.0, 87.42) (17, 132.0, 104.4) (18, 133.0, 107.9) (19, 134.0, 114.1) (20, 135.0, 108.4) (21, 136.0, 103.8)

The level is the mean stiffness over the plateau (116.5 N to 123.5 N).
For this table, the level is 80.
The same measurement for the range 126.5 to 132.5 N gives 74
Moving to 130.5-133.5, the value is 100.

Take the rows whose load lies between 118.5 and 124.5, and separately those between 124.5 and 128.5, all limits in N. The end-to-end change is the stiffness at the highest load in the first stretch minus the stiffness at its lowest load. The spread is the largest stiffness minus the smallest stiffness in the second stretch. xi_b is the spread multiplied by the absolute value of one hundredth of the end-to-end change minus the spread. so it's 40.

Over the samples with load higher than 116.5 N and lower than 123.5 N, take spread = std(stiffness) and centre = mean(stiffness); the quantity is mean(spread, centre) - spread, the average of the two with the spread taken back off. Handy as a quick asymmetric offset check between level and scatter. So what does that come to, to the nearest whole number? 37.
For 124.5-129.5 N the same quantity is 29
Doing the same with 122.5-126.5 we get 30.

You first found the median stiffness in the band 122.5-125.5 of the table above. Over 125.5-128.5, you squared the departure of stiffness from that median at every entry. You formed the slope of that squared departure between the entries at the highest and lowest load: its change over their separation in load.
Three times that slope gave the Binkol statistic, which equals -20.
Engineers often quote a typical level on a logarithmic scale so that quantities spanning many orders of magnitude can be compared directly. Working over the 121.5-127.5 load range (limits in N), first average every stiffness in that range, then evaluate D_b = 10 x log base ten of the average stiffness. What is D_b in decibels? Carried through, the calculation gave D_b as 18.2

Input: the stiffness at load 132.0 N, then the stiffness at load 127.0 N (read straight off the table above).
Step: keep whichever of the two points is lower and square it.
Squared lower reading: 3317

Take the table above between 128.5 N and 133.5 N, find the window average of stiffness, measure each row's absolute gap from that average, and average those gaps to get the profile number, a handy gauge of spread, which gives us 15.5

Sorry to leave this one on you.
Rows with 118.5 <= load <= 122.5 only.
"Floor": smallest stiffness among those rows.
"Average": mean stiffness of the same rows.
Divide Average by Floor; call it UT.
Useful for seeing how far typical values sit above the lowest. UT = 1.032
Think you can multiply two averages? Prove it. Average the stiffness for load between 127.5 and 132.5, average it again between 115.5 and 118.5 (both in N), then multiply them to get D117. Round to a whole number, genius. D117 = 6638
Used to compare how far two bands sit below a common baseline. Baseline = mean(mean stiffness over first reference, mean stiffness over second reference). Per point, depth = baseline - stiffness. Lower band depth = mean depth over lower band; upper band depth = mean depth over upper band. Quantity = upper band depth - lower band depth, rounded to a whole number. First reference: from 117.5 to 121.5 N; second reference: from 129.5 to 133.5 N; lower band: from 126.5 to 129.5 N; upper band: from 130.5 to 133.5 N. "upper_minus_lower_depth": -40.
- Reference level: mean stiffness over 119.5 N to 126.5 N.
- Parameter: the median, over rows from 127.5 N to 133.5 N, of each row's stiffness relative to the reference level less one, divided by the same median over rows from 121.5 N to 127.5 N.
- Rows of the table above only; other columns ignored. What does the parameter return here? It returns -1.3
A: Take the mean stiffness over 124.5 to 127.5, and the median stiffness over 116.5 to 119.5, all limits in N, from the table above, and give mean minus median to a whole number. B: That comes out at -24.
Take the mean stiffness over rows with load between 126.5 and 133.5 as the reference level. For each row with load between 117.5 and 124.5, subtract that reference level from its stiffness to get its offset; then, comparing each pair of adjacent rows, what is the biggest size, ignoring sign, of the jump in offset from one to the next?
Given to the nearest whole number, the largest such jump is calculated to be 15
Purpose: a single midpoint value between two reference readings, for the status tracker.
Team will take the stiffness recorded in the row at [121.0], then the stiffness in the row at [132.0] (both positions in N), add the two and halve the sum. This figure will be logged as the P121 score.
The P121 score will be 93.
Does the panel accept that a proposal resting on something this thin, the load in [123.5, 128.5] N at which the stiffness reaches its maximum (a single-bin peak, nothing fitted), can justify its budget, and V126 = 125.0 N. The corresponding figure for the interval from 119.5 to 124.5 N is 121.0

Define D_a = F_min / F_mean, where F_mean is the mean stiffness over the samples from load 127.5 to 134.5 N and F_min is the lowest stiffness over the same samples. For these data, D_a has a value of 0.69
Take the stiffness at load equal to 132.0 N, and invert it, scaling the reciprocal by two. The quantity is 0.019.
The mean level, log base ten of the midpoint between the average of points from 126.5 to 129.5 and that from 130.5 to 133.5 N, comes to 1.90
